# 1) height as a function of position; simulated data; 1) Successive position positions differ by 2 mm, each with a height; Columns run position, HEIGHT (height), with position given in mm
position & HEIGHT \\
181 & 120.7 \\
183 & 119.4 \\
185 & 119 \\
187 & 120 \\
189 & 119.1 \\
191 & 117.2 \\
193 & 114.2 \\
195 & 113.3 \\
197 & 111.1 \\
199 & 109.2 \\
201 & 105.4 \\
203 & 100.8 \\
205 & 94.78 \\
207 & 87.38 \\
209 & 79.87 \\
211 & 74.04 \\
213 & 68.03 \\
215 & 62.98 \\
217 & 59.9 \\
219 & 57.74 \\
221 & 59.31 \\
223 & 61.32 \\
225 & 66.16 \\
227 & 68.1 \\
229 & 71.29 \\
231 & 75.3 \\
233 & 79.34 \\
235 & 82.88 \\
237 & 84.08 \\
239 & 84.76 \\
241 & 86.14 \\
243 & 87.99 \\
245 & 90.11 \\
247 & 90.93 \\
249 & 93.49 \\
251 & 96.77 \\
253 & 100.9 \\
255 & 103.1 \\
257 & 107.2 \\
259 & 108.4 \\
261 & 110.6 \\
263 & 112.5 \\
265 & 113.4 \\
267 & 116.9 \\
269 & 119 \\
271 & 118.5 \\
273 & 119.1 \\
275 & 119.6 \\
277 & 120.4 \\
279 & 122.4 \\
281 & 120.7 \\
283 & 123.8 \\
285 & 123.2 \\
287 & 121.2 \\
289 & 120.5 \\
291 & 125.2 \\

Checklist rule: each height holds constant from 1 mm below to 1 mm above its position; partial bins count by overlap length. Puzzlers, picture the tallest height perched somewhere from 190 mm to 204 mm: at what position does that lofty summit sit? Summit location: 191 mm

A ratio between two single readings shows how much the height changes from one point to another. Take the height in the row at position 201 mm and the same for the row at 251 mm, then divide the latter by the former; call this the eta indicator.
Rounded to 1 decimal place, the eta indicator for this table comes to 0.9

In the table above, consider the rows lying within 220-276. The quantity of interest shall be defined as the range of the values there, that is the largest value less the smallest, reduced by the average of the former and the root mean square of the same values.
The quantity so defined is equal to -18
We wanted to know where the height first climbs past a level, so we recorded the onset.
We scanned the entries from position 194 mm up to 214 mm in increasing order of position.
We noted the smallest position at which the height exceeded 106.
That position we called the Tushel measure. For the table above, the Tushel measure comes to 195 mm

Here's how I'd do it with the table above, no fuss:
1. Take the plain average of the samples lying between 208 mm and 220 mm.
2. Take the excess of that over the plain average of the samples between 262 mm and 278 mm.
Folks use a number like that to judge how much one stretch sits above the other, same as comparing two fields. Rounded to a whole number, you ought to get -50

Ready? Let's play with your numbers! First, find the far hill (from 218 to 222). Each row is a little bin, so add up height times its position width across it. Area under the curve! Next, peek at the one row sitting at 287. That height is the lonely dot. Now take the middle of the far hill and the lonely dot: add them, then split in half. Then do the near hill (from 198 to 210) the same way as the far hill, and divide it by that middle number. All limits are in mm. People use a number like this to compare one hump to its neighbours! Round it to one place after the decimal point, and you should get 6.5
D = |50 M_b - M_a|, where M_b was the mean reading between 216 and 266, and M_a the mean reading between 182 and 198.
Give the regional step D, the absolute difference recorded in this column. 4187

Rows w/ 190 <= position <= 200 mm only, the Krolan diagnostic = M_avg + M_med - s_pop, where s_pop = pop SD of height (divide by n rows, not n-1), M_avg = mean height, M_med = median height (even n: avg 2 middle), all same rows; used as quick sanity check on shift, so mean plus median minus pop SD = 224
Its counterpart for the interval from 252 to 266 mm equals 212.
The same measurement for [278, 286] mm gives 244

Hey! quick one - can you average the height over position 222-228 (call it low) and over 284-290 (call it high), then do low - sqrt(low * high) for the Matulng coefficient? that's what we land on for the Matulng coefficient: -24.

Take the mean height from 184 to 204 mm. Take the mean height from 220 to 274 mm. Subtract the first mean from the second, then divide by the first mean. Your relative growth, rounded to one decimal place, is -0.2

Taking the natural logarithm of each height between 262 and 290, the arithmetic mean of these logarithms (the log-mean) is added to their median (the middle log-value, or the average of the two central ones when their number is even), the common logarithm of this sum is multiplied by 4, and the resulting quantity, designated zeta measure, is 3.92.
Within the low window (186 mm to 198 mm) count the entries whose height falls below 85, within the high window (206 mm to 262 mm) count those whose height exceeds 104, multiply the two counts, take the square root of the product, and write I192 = 0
